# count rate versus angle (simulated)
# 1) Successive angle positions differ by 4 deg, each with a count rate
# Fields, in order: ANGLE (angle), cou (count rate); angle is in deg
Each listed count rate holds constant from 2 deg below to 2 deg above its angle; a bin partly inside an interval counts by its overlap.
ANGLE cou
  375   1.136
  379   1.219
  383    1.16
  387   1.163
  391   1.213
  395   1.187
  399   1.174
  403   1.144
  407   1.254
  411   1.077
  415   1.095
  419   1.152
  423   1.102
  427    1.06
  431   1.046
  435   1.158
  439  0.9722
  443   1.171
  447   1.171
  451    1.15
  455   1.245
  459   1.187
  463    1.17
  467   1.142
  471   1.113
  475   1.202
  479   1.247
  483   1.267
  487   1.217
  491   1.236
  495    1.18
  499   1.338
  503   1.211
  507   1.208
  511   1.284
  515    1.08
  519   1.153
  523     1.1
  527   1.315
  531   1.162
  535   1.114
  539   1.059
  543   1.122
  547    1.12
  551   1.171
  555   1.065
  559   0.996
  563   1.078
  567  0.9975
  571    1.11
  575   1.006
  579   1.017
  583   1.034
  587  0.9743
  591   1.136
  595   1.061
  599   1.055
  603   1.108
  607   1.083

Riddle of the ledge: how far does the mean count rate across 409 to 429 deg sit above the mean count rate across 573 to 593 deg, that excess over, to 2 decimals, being 0.06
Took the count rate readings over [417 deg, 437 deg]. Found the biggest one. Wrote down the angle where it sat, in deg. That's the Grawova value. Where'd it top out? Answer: 435 deg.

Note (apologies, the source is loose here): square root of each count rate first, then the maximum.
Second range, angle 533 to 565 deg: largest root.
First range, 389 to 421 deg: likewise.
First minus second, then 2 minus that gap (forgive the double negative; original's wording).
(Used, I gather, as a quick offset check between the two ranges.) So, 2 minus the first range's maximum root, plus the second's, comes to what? 1.96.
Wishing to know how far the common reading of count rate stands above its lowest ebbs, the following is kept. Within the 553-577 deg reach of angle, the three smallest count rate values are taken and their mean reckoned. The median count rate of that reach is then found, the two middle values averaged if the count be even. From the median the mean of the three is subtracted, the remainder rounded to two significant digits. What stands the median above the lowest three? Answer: 0.036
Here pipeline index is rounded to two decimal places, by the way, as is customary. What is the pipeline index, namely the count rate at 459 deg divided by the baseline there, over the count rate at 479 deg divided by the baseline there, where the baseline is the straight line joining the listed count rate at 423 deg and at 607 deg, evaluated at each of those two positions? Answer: 0.95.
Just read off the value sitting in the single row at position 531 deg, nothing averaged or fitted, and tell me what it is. 1.162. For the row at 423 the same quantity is 1.102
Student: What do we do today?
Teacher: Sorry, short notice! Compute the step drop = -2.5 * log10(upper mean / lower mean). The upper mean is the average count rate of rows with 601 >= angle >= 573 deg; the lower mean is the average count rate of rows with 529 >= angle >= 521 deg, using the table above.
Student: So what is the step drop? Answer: 0.16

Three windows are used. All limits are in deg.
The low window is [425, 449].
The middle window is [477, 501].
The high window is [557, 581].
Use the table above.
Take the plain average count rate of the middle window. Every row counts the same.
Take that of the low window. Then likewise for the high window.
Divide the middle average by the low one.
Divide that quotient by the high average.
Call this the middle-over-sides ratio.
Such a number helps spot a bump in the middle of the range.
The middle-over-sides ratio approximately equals 1.10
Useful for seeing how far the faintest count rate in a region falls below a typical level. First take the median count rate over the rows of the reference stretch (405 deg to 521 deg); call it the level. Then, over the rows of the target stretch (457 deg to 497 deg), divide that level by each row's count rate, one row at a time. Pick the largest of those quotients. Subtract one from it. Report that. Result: 0.05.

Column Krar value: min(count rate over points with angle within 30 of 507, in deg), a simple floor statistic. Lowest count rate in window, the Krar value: 1.08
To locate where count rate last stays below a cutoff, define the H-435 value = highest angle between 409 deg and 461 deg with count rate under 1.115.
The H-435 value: 439 deg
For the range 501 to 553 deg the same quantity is 539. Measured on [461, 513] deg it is 471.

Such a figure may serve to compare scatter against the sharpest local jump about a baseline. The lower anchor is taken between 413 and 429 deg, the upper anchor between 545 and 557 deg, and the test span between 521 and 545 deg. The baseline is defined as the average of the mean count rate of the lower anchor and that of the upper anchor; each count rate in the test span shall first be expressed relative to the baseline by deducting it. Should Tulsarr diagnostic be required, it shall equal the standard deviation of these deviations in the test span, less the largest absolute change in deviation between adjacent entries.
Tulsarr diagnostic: -0.13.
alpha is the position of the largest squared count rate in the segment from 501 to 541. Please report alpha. 527 deg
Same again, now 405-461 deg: 407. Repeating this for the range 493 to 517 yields 499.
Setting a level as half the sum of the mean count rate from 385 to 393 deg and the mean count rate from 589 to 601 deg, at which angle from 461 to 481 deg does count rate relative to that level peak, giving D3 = 479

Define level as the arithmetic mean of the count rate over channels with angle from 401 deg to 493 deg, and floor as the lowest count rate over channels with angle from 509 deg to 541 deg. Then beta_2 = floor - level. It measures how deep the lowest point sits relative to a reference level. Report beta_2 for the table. -0.10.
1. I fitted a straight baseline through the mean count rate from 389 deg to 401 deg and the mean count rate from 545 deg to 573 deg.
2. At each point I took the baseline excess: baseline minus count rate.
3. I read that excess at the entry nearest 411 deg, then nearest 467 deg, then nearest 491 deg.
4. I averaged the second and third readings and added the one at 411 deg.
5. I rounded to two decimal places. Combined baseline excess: 0.05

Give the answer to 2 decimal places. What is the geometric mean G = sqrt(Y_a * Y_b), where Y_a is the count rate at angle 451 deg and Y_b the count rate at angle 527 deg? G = 1.23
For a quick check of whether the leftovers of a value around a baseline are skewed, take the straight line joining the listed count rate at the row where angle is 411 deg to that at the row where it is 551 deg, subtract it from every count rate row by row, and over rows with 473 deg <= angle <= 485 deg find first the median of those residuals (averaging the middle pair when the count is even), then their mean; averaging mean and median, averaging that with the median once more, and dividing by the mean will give 1.05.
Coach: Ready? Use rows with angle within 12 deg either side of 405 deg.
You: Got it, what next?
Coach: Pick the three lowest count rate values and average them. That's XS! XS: 1.11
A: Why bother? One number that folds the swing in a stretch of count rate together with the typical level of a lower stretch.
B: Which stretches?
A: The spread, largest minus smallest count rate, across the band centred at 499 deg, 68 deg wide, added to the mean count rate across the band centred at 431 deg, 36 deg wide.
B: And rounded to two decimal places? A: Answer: 1.36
